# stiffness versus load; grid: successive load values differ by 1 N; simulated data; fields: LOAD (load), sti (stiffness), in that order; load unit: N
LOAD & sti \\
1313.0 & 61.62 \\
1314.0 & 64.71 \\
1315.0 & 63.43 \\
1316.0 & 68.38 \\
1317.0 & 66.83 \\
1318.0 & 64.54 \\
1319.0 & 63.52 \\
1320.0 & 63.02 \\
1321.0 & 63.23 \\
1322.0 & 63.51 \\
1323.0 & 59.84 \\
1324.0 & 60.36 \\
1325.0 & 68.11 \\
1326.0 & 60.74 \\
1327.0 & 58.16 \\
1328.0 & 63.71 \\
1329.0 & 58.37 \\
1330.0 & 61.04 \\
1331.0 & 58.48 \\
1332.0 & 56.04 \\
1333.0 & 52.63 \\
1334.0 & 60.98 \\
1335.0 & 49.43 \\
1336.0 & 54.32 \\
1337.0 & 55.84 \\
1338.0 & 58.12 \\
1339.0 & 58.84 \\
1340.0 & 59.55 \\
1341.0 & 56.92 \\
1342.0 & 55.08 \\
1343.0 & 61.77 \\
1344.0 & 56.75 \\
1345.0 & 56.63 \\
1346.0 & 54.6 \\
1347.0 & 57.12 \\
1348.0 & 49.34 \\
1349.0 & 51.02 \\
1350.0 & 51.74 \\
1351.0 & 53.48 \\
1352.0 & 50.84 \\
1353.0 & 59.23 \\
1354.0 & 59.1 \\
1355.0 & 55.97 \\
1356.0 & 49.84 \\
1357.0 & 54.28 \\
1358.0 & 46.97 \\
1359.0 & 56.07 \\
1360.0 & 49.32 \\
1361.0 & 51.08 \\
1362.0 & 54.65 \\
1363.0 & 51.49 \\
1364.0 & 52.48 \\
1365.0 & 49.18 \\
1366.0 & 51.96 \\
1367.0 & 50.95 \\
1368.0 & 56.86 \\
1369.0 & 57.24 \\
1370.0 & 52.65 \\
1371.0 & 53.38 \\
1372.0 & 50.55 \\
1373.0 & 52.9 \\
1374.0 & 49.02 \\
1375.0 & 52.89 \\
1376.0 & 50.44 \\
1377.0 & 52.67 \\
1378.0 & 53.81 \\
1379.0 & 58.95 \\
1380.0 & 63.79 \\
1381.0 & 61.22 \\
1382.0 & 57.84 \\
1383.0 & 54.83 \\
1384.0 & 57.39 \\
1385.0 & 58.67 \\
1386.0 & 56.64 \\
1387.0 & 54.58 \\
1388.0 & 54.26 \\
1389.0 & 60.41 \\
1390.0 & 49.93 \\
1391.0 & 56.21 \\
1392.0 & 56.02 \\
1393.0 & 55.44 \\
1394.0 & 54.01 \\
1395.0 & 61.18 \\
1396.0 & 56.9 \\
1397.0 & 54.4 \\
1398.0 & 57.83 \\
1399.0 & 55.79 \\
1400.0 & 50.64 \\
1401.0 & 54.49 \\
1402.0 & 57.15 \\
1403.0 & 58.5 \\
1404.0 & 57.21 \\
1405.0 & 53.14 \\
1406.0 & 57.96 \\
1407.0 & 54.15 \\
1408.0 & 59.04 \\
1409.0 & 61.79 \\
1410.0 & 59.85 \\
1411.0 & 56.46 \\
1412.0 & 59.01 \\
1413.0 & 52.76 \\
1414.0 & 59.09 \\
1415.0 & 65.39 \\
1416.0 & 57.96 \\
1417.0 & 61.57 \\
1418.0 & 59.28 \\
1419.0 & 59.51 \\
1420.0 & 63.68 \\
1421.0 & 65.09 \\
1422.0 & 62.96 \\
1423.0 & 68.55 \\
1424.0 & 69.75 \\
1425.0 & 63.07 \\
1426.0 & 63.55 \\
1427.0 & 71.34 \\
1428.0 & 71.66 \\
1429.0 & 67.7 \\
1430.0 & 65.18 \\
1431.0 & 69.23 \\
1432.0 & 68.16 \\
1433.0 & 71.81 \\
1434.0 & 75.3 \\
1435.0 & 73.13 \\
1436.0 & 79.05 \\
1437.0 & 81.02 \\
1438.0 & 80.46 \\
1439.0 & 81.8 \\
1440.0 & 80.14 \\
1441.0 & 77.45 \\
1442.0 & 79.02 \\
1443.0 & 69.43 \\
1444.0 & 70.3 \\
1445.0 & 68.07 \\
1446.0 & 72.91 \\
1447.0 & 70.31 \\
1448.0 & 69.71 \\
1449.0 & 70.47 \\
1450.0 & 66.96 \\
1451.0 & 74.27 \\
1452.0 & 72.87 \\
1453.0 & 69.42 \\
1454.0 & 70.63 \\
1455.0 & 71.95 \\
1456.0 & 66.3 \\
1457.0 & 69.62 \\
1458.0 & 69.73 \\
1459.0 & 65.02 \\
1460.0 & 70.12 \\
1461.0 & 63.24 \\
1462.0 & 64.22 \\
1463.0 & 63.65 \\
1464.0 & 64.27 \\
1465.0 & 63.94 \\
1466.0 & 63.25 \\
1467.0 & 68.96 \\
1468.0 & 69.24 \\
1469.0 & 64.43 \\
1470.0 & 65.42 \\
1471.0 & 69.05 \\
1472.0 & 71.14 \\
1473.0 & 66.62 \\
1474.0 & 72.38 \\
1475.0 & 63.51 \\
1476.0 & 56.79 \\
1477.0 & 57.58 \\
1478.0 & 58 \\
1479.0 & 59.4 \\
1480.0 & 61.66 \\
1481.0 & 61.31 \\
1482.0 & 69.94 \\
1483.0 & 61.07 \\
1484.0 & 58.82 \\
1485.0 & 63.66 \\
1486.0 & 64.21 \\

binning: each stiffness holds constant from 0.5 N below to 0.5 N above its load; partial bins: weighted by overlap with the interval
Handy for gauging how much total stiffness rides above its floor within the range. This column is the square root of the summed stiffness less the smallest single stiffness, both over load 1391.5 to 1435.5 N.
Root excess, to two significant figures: 51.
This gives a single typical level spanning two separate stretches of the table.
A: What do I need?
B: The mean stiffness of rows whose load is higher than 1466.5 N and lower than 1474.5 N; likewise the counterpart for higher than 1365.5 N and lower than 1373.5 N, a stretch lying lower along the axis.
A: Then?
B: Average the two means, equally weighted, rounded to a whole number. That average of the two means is 61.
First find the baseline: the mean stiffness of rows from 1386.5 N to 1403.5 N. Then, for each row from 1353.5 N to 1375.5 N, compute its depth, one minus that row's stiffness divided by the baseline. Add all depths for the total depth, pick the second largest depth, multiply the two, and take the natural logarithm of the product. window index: -1.9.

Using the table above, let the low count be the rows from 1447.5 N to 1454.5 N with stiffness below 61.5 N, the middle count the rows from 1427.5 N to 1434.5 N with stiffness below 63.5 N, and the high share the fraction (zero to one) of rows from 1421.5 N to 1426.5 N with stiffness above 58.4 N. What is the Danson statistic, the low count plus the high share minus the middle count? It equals 1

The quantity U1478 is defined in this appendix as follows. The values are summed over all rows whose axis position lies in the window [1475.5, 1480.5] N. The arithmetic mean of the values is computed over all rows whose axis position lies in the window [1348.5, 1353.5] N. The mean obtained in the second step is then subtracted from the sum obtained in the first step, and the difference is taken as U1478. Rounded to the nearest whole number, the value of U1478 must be 240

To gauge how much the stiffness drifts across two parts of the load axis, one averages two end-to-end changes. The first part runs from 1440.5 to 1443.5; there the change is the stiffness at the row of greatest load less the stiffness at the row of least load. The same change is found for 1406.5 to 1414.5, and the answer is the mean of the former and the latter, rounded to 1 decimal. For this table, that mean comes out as -1.5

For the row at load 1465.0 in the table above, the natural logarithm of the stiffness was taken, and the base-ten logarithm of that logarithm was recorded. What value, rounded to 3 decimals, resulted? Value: 0.619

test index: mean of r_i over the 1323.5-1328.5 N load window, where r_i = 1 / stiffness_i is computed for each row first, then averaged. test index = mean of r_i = 0.016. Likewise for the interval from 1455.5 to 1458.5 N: 0.015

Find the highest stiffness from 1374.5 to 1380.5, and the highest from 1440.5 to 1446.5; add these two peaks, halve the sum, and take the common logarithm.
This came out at 1.85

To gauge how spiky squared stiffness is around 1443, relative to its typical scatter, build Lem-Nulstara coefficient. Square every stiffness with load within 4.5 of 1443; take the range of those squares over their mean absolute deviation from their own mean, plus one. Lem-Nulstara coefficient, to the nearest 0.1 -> 4.0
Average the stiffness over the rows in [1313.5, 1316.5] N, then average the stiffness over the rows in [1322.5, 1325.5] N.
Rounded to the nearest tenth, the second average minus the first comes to -2.7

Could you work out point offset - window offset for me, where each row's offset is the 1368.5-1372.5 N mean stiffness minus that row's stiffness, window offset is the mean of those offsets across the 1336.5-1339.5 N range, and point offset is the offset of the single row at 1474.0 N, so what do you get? -15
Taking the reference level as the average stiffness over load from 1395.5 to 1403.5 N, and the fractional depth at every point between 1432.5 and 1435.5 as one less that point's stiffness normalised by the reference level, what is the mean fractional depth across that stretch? -0.32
